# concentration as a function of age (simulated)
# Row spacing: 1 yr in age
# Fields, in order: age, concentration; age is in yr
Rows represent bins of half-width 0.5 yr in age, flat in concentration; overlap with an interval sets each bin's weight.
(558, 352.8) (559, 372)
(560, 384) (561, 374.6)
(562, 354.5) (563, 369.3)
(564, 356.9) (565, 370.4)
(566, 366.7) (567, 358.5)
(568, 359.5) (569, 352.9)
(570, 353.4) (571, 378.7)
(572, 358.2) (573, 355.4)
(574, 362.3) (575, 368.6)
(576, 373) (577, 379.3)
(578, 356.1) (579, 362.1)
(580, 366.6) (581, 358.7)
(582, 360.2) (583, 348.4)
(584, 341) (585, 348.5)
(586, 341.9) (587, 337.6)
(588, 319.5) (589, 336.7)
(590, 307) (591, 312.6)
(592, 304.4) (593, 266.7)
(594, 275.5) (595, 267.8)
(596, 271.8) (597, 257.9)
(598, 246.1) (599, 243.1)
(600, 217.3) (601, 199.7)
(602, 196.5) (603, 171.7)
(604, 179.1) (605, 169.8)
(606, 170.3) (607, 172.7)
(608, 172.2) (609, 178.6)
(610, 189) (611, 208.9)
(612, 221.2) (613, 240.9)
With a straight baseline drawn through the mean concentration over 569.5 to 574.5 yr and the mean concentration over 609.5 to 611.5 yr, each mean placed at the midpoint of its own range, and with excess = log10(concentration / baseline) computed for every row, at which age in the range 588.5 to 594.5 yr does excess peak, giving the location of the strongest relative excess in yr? 589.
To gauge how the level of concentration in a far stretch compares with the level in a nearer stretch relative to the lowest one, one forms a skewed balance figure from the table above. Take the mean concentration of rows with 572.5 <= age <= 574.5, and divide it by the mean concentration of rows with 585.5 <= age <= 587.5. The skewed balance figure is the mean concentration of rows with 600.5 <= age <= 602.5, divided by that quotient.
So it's 188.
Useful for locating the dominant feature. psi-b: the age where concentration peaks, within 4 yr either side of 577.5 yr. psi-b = 577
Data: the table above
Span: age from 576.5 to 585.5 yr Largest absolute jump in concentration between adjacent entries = 23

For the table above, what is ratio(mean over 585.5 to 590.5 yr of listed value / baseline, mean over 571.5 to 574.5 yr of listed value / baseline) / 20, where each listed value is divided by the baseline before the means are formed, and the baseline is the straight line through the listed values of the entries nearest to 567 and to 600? 0.057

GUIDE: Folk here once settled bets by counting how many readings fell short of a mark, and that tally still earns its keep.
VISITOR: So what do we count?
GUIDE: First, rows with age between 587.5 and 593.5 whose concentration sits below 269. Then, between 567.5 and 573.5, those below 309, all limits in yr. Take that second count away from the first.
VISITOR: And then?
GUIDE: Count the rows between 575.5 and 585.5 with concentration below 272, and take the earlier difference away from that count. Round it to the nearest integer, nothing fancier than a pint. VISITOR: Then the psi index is -1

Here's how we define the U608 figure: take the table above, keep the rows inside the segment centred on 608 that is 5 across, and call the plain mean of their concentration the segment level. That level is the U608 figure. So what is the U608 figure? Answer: 177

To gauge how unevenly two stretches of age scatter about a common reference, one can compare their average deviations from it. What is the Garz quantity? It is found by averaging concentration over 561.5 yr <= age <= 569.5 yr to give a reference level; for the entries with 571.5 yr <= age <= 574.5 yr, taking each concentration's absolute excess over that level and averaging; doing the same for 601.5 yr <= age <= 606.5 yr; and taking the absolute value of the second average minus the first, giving 180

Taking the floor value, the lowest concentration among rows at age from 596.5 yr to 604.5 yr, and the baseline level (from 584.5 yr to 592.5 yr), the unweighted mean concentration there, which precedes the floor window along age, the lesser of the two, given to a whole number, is 172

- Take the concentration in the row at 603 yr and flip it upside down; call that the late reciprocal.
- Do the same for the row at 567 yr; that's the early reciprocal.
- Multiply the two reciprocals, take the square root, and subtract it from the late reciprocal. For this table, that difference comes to 0.0018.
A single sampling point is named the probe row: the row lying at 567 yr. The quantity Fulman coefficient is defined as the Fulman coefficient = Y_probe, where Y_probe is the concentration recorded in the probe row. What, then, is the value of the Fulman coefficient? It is 358.5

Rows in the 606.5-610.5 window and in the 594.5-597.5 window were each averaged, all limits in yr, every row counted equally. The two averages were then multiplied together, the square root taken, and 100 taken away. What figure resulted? 118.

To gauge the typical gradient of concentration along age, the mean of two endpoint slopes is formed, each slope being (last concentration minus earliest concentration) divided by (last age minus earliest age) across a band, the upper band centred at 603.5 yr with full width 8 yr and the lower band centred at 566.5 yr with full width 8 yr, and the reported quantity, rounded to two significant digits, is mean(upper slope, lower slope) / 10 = -0.43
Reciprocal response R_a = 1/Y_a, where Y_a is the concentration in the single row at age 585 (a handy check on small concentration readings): 0.003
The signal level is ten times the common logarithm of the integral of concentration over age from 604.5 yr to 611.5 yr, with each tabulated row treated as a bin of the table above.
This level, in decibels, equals 31.0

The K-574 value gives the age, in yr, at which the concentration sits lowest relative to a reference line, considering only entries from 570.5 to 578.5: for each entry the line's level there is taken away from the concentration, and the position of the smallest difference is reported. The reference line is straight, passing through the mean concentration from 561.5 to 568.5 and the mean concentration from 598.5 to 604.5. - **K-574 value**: 572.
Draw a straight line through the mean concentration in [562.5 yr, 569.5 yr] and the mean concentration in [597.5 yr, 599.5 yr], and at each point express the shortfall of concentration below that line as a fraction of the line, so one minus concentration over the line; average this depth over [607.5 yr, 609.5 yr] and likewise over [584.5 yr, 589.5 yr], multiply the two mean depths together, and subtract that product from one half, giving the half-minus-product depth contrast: 0.528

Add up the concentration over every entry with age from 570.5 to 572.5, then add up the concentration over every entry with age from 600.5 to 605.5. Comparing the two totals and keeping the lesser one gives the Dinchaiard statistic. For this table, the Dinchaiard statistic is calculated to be 737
